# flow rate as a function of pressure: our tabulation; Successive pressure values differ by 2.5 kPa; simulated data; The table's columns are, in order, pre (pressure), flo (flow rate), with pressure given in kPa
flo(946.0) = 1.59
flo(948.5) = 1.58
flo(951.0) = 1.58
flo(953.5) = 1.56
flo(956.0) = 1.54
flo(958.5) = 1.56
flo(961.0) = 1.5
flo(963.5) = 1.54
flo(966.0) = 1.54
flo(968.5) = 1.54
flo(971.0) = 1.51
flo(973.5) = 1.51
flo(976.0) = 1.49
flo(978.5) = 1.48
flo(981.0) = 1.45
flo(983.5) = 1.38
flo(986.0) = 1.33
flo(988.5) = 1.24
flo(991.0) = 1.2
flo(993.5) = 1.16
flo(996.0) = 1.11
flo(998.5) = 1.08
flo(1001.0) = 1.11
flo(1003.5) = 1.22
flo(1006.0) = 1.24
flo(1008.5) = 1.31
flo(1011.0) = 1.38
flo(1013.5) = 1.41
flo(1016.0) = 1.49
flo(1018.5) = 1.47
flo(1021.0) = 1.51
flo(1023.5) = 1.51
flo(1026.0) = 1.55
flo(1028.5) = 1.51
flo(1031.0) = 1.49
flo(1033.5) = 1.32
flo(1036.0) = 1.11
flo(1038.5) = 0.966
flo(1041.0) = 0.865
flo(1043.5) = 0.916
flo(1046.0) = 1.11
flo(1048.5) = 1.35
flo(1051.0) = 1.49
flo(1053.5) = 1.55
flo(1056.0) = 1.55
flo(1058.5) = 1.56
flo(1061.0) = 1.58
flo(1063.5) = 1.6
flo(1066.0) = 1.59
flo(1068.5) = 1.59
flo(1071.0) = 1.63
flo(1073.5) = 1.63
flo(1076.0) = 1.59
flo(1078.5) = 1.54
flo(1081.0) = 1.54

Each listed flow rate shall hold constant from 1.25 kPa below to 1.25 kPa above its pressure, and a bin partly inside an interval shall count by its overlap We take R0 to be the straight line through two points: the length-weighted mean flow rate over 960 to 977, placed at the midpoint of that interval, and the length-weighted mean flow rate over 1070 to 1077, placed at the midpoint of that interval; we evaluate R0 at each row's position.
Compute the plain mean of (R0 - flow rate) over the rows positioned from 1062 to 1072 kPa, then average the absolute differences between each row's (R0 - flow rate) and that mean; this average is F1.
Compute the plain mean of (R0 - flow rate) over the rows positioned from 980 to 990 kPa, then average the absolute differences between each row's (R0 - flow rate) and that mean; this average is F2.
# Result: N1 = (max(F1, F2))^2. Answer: 0.0045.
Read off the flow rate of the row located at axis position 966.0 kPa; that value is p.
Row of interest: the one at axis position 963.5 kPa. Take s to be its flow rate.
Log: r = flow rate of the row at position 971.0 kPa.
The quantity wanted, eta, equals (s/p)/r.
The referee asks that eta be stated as 0.66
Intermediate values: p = 1.54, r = 1.51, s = 1.54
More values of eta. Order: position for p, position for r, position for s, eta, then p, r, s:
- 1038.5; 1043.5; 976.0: 1.68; 0.966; 0.916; 1.49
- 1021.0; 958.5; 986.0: 0.56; 1.51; 1.56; 1.33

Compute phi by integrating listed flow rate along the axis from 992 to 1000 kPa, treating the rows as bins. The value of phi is 9.0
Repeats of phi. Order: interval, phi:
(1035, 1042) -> 6.9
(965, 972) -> 10.7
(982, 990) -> 10.5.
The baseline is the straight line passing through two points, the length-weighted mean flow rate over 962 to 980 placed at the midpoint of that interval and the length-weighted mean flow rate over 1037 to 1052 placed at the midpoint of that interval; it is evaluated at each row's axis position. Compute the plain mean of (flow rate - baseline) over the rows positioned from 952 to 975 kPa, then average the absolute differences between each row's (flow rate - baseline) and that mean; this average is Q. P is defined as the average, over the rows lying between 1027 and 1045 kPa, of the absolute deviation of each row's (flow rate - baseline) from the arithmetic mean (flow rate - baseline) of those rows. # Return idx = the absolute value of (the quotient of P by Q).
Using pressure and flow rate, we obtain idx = 8.5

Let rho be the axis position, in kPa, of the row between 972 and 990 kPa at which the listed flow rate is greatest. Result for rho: 973.5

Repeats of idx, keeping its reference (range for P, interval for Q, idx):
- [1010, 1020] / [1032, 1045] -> 0.4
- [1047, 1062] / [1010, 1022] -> 1.3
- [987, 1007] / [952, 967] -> 2.5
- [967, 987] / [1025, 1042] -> 0.2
